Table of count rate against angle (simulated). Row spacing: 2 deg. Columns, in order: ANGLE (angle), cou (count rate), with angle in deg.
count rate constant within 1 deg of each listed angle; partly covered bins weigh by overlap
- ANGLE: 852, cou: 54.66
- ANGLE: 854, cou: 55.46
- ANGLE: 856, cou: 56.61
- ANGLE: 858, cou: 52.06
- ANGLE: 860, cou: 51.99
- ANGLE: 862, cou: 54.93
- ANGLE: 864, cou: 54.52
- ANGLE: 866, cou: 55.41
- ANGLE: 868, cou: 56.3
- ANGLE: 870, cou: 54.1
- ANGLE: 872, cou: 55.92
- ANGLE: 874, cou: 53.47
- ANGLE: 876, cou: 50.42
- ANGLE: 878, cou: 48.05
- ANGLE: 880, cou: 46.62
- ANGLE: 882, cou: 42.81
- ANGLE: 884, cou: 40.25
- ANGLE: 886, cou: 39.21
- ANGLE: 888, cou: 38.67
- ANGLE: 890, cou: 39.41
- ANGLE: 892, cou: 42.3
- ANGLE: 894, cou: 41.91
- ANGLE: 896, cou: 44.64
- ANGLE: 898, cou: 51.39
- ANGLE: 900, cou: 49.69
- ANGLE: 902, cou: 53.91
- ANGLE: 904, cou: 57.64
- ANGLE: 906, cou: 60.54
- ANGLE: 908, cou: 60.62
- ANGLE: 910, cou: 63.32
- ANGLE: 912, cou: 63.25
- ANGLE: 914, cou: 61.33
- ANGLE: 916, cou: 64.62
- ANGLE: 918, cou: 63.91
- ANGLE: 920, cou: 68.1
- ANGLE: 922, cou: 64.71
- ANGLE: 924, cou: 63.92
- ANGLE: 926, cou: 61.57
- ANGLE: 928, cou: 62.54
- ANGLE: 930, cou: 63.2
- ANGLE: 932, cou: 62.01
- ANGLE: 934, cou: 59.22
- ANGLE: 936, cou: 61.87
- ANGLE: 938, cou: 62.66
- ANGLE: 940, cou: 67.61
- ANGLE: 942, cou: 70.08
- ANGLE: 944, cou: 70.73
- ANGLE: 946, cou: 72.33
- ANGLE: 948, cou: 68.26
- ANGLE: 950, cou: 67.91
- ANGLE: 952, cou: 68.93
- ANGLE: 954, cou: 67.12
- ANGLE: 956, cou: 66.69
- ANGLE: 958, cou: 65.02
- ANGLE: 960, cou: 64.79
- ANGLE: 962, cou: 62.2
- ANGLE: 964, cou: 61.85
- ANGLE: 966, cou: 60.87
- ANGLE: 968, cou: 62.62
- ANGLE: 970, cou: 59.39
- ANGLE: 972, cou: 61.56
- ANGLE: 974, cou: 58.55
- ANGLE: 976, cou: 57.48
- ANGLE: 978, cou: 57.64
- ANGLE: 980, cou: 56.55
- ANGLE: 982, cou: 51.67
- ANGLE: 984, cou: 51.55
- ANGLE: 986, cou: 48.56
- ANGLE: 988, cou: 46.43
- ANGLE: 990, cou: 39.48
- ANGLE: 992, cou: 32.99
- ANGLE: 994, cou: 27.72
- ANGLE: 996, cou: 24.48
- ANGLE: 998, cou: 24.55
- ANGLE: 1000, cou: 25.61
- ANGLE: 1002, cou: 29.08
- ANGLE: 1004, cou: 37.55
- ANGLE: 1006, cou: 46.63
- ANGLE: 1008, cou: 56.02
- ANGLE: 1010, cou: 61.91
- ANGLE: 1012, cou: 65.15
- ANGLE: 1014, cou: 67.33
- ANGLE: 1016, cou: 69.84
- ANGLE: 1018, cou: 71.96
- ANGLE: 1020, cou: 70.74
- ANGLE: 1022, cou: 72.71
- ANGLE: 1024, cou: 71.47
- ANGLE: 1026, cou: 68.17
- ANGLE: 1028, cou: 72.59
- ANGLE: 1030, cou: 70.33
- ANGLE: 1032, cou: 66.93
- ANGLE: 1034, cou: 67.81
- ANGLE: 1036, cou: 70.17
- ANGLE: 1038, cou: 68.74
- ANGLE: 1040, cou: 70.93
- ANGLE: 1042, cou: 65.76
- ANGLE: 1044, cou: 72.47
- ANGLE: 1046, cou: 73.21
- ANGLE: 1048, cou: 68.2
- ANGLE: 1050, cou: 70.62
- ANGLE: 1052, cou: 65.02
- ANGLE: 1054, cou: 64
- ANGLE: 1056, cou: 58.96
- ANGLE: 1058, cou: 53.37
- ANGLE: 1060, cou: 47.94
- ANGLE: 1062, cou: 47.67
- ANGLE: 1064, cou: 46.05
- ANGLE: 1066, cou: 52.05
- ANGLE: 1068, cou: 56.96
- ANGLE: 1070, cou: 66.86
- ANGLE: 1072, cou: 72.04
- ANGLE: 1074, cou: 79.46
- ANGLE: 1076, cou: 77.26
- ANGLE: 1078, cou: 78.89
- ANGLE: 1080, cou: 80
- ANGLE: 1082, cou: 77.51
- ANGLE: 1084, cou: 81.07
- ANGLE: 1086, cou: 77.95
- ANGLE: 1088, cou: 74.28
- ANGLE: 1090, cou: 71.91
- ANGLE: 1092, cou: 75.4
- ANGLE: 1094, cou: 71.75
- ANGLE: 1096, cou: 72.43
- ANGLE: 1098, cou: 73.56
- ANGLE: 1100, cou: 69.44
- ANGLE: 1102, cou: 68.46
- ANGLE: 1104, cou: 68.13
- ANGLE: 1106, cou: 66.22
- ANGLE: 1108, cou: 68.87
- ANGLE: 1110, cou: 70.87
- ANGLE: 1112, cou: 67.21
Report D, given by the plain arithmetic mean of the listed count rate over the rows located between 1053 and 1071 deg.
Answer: 55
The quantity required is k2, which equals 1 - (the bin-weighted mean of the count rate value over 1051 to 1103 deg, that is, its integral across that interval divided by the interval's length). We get -67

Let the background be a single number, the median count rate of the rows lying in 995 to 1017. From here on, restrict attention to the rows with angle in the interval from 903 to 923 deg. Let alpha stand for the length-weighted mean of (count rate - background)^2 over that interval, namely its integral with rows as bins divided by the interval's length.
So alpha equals 269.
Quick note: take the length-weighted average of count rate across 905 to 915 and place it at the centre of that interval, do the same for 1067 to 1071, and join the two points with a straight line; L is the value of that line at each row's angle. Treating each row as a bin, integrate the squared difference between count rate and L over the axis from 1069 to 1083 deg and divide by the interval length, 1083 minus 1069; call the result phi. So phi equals 218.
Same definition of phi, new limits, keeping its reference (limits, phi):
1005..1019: 67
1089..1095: 126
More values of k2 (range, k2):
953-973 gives -62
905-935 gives -62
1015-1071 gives -64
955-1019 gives -51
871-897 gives -44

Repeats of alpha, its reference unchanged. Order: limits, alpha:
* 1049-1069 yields 155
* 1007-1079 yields 450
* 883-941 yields 186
